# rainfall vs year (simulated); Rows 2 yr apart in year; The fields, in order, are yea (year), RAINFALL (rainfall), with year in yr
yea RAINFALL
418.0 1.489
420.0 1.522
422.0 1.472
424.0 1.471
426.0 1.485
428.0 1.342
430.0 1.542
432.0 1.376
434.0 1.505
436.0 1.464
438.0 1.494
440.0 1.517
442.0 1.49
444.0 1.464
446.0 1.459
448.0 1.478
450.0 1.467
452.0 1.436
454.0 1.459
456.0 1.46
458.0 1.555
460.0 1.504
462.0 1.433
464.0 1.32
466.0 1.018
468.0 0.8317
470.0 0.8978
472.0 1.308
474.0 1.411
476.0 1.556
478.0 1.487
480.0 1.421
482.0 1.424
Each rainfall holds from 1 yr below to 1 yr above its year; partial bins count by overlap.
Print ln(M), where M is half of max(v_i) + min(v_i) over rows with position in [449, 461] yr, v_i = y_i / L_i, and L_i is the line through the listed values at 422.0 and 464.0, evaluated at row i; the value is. 0.10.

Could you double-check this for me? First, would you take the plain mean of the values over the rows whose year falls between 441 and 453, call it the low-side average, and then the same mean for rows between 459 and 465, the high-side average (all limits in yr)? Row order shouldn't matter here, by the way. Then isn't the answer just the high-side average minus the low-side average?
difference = -0.05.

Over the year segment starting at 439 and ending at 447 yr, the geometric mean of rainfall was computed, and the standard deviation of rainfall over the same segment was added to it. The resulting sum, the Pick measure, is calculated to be 1.51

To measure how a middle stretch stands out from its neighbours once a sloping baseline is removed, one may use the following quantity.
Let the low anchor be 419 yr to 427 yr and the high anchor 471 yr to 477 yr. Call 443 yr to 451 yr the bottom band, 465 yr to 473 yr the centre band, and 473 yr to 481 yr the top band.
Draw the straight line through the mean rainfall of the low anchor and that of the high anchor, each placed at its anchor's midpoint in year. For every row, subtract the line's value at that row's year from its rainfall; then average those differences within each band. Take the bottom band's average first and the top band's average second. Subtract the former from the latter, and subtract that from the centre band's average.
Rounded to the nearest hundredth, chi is -0.46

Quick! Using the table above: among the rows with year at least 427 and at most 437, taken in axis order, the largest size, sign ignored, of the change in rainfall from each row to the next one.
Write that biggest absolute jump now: 0.20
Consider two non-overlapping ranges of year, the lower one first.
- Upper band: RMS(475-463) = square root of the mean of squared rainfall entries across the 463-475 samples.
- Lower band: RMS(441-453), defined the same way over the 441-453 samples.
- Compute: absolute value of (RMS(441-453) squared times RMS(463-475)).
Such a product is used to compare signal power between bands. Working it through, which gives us 2.5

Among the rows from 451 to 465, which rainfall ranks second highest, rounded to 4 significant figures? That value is 1.504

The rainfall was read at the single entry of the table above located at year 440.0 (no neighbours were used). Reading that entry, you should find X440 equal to 1.517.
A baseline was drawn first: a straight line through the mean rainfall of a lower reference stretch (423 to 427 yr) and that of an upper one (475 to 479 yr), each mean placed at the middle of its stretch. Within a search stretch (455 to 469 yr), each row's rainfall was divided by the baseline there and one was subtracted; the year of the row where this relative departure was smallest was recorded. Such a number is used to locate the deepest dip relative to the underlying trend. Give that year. 468.0 yr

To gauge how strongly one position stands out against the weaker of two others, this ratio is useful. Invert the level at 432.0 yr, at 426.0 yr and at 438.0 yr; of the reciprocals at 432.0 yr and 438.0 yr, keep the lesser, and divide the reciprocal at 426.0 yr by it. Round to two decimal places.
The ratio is 1.01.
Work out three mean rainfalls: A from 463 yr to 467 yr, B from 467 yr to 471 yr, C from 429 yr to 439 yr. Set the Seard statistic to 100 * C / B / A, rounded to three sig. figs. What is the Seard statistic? 146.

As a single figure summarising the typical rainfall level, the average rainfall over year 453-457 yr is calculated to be 1.46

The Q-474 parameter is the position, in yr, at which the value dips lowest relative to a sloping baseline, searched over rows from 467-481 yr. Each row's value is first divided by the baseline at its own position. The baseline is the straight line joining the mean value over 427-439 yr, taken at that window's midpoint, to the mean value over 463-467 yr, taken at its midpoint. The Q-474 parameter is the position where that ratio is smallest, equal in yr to 468.0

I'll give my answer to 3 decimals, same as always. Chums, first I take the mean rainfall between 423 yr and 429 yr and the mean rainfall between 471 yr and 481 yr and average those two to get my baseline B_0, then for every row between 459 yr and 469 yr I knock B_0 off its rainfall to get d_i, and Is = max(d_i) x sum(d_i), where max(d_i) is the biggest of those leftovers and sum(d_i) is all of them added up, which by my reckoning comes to -0.074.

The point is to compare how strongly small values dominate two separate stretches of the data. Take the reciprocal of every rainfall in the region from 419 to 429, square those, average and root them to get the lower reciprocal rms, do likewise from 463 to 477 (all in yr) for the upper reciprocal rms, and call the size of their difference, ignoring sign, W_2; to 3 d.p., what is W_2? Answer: 0.217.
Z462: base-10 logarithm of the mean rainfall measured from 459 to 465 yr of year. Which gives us 0.152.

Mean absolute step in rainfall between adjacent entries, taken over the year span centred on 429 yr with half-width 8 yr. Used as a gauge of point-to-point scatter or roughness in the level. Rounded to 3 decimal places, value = 0.099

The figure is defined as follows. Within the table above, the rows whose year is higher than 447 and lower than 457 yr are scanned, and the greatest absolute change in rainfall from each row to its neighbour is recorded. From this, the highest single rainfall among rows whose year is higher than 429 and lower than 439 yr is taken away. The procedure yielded -1.51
